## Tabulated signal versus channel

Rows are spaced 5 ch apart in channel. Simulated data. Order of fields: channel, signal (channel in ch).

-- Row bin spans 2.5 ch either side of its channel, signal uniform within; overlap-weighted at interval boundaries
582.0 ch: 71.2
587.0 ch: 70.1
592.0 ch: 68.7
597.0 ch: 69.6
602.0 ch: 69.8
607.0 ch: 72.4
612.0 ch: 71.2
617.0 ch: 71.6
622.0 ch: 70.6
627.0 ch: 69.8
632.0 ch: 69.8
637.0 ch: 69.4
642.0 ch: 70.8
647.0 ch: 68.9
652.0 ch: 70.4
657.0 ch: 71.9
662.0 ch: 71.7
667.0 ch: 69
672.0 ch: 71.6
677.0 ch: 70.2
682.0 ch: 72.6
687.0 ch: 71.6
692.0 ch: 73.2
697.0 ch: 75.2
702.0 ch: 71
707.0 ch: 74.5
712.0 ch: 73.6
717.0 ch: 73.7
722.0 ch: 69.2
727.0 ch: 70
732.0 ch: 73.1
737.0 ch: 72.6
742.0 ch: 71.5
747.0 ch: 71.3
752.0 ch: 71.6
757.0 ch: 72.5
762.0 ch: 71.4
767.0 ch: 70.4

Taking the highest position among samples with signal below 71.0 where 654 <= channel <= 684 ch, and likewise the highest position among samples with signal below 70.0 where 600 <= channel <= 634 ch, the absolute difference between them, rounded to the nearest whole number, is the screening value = 45 ch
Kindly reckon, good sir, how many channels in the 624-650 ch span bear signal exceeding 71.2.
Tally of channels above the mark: 0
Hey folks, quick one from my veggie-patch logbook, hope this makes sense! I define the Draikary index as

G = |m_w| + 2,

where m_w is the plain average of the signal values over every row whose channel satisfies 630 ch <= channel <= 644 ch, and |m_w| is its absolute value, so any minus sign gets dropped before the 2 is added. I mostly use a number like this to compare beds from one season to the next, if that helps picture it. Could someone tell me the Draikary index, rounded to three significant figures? 72.0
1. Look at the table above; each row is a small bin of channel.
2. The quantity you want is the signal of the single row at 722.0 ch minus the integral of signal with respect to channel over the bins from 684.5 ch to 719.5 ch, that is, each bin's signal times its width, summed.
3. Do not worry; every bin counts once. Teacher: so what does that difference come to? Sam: -2495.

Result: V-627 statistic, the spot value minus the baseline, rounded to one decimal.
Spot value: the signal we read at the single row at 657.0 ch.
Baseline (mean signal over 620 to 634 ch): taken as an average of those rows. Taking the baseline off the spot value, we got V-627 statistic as 1.8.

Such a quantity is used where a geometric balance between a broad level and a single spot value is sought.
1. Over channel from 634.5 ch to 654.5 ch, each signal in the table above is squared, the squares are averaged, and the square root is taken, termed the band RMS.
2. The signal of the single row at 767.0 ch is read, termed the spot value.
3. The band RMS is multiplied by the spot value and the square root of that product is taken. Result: 70.1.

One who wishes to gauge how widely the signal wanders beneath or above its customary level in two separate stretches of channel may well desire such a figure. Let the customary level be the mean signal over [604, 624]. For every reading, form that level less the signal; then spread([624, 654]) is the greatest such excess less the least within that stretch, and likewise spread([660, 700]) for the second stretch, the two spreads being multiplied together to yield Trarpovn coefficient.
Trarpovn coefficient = 12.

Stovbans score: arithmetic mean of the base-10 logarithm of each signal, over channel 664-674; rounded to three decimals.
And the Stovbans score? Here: 1.847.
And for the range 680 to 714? 1.864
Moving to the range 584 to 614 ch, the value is 1.847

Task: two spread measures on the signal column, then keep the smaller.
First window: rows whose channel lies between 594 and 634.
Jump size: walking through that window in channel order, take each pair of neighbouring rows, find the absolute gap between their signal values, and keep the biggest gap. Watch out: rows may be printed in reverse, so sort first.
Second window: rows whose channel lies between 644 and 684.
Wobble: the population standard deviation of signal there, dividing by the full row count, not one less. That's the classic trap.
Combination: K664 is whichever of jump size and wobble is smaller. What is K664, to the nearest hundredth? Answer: 1.29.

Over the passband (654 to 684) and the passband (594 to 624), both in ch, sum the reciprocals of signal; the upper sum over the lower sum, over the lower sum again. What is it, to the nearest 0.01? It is 11.76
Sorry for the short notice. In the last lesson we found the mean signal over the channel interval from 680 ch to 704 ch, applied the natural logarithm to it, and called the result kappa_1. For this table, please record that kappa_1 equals 4.29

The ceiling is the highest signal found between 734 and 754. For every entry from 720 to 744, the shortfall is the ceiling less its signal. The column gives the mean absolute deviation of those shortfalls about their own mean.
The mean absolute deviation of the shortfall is 1.3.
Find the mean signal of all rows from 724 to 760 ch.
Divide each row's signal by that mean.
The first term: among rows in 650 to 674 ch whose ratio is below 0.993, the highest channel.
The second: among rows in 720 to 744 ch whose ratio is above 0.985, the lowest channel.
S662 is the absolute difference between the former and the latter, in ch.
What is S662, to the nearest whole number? 65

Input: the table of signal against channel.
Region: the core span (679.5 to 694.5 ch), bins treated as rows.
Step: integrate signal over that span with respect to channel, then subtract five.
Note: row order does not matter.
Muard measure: 1082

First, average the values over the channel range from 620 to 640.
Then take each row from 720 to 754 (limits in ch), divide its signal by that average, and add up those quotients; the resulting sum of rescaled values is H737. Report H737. 7.14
